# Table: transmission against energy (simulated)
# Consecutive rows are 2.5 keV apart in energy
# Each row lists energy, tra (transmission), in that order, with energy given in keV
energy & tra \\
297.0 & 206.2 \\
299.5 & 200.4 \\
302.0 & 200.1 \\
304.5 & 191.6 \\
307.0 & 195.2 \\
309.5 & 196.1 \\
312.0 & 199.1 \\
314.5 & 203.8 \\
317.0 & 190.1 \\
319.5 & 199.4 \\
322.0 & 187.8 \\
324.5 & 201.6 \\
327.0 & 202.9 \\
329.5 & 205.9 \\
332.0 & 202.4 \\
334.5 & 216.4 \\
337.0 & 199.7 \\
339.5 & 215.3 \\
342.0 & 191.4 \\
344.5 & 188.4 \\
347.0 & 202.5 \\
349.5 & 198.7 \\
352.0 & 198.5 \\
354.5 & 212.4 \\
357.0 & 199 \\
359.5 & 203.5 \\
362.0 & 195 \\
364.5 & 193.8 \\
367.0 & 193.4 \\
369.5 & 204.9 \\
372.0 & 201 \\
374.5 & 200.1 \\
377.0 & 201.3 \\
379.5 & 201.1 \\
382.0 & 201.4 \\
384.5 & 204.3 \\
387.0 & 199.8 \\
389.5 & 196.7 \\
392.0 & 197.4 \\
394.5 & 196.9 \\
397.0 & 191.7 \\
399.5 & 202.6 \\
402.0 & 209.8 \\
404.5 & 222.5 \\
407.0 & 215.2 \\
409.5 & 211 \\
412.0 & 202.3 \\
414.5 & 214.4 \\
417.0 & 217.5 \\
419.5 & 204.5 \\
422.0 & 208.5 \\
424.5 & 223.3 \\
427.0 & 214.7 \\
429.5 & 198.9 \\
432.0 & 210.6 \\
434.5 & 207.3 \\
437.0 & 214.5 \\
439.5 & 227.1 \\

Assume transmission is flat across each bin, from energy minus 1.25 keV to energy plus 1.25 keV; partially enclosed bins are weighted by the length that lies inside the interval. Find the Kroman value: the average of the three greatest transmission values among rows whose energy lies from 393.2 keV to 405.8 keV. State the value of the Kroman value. 212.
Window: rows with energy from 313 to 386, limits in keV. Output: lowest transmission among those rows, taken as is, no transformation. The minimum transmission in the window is 187.8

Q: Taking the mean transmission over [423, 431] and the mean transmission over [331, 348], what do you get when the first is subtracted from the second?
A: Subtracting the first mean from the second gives -10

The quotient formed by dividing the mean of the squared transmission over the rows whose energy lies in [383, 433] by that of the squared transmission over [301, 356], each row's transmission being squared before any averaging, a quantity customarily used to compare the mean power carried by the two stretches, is 1.073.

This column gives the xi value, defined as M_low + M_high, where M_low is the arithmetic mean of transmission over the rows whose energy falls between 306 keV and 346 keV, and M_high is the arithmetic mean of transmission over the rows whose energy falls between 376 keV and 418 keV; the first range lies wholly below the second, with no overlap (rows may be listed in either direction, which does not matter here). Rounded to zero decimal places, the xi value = 405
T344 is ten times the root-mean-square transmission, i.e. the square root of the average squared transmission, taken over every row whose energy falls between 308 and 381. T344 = 2003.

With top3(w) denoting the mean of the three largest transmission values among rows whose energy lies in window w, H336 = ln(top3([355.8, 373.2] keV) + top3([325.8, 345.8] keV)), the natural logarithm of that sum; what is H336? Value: 6.03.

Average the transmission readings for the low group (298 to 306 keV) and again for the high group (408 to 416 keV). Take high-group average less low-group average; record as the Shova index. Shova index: 12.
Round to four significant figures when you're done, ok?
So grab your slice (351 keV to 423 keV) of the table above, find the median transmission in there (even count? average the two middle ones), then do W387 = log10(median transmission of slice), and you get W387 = 2.304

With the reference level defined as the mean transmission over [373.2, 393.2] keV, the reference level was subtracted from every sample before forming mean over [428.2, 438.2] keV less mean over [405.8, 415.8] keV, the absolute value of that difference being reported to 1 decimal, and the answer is 2.9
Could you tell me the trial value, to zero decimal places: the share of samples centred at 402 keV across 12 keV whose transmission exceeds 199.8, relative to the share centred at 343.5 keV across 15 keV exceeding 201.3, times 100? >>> 240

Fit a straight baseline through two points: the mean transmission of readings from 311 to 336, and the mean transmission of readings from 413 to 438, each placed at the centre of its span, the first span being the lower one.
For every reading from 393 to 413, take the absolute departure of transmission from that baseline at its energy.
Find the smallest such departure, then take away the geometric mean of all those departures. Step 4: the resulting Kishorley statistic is -4.6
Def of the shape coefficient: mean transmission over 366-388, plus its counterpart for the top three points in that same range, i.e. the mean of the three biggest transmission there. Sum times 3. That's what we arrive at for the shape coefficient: 1213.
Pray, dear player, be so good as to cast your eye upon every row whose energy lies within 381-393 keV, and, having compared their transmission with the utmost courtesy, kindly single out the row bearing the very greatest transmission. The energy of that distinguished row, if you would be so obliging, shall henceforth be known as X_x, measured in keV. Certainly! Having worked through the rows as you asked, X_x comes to 384.5 keV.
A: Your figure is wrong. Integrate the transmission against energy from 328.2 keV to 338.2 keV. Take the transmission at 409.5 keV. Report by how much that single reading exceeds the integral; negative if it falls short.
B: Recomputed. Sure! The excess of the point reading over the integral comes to -1850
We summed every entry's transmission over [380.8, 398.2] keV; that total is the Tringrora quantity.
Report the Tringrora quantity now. 1388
